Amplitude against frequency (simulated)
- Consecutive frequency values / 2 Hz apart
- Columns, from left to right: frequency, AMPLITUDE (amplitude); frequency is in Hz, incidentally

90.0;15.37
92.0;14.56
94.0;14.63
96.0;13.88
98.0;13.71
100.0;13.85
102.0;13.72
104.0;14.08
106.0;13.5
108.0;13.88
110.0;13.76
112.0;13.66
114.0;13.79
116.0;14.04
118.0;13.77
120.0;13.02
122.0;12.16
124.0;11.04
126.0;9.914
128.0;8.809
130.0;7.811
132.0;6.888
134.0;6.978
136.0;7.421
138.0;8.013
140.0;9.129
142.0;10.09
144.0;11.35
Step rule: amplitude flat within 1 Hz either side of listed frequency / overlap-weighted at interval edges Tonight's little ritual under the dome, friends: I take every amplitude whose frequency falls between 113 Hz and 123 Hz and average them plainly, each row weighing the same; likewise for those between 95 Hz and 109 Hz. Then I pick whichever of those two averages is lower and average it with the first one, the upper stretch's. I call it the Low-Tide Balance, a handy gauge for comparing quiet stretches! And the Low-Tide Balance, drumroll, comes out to 13.4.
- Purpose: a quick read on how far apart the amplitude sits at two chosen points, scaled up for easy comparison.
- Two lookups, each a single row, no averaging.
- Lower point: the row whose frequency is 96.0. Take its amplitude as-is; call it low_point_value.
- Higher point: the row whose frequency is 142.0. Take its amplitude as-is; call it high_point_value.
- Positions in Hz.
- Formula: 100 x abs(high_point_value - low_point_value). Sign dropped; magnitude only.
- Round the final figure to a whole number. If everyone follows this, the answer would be 379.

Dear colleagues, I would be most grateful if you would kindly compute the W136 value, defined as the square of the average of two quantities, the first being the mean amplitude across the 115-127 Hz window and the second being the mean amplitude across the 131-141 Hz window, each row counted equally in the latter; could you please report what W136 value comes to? 100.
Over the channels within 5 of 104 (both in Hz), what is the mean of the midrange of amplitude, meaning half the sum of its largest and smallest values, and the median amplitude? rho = 14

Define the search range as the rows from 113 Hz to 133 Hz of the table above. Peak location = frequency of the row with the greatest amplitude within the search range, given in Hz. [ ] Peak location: 116.0 Hz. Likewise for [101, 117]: 104.0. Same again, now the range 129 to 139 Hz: 138.0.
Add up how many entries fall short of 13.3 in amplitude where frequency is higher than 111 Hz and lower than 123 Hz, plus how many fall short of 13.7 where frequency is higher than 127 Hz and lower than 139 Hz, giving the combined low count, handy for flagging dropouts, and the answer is 8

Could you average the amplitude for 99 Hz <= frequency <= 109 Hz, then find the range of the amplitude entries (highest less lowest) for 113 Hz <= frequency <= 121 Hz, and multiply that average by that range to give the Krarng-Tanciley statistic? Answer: 14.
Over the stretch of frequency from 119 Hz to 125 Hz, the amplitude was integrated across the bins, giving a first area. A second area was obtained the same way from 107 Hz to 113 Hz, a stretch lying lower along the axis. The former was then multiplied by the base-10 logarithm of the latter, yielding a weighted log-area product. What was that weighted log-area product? 139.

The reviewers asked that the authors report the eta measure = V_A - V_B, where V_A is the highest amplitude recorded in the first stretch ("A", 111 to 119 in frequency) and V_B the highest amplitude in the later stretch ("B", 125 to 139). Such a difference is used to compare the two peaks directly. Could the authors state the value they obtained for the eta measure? 4.1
